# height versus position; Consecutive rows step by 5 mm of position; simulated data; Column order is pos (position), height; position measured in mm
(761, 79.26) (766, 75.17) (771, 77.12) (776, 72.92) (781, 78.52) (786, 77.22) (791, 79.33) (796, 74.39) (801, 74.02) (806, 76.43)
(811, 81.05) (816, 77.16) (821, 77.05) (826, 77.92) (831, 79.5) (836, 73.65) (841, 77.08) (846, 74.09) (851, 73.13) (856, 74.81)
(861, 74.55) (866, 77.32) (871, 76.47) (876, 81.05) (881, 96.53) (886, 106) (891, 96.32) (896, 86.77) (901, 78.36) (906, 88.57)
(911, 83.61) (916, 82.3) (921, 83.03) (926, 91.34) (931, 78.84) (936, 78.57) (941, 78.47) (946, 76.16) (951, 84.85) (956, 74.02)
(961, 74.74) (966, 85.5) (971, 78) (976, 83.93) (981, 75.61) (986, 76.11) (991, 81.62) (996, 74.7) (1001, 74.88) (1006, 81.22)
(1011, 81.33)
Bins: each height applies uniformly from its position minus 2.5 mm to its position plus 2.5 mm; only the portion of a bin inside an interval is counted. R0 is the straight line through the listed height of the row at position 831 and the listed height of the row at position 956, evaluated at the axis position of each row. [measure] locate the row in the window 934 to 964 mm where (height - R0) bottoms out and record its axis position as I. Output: 956 mm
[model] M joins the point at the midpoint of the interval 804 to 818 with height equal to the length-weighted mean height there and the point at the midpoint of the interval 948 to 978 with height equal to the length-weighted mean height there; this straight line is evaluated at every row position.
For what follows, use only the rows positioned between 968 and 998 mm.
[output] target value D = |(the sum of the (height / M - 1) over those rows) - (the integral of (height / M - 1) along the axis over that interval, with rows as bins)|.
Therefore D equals 0.51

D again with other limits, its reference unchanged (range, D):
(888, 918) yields 2.16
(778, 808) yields 0.47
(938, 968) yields 0.34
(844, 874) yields 1.11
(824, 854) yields 0.86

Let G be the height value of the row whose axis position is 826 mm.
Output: 77.92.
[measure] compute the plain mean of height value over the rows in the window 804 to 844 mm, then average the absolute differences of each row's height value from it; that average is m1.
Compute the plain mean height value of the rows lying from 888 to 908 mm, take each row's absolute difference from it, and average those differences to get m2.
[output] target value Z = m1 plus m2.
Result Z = 6.4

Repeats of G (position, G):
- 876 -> 81.05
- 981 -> 75.61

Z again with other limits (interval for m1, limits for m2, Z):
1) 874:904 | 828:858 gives 10.7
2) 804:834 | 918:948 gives 5.5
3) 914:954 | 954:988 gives 7.4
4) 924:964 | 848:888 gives 13.6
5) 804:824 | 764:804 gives 3.5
